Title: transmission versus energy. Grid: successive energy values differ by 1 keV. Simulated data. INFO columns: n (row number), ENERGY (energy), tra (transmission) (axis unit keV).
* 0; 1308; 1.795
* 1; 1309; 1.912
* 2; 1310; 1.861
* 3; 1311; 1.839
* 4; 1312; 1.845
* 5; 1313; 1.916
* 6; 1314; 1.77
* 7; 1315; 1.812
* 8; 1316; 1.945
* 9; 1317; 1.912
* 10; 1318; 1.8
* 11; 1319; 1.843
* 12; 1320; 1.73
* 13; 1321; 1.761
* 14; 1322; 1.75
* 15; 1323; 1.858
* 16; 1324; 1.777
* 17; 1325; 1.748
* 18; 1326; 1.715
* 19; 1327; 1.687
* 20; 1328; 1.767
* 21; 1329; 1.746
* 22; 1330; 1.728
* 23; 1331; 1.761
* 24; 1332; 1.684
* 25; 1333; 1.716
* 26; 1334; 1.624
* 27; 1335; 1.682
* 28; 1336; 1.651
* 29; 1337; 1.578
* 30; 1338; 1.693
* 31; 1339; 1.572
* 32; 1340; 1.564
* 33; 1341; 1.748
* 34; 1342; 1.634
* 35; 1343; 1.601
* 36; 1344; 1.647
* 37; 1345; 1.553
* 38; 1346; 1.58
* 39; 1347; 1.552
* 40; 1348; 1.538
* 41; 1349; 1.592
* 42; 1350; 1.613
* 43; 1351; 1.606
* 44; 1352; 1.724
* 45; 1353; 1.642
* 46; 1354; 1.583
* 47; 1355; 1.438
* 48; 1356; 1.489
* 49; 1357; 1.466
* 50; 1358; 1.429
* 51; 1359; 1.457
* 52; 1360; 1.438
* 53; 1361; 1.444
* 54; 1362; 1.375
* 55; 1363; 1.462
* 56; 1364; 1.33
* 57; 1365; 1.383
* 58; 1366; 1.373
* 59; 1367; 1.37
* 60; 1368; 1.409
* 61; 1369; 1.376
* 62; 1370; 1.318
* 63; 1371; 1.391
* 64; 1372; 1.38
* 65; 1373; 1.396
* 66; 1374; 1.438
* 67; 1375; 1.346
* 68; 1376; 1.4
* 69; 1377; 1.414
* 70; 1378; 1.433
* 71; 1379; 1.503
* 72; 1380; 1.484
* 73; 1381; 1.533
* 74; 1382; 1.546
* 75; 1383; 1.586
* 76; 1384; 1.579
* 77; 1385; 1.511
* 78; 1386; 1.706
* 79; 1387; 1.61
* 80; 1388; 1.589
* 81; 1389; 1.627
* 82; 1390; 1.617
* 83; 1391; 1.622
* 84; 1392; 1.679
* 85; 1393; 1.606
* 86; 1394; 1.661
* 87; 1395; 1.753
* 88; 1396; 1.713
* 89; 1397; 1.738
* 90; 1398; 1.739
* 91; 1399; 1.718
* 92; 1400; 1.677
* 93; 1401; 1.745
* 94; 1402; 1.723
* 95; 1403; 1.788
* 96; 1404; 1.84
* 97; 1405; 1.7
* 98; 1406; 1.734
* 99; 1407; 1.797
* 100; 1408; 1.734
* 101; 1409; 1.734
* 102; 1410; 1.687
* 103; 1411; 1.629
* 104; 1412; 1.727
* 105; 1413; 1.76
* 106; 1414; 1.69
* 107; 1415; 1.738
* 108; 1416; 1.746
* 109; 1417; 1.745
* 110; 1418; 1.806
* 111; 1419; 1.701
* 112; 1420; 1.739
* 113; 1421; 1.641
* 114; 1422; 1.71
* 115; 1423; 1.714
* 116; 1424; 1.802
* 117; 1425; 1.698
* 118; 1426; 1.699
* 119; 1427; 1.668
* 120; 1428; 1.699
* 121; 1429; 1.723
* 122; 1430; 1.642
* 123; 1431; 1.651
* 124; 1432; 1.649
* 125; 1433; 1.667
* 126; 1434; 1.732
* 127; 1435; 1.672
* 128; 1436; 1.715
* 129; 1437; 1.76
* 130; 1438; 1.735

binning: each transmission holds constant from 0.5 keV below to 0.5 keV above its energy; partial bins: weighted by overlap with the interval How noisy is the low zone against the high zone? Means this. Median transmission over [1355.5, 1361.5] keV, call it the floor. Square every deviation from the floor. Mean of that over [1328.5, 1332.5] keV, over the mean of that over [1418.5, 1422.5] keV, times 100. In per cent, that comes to 126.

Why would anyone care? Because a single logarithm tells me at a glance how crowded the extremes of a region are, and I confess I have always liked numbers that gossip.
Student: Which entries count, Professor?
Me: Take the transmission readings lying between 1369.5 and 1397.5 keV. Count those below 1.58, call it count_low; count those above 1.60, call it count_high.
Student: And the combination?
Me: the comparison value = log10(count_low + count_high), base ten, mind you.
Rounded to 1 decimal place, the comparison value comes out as 1.4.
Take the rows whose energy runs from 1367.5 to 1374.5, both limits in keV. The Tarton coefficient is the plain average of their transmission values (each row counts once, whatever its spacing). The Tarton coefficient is 1.39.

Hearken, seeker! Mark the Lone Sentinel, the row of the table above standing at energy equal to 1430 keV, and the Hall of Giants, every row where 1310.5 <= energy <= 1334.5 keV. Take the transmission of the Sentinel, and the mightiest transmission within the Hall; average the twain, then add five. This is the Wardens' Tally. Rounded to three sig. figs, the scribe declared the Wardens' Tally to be 6.79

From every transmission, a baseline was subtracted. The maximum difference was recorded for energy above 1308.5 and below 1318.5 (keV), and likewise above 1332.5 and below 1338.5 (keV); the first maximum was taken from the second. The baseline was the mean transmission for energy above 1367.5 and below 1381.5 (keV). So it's -0.23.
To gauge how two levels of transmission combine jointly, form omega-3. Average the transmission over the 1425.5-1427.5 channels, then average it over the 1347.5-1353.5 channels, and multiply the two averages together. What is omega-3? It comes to 2.7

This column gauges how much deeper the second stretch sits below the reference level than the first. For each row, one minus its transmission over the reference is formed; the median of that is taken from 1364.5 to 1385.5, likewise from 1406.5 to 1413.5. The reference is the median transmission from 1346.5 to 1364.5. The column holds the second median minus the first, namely -0.22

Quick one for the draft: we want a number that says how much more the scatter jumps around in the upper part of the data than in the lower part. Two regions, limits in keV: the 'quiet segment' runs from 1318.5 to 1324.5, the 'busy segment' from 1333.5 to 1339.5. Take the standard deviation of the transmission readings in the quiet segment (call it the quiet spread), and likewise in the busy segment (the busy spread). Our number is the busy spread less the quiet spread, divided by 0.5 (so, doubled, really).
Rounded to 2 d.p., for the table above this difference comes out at 0.00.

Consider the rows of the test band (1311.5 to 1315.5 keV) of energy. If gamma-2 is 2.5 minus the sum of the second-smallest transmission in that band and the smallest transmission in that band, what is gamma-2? -1.1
